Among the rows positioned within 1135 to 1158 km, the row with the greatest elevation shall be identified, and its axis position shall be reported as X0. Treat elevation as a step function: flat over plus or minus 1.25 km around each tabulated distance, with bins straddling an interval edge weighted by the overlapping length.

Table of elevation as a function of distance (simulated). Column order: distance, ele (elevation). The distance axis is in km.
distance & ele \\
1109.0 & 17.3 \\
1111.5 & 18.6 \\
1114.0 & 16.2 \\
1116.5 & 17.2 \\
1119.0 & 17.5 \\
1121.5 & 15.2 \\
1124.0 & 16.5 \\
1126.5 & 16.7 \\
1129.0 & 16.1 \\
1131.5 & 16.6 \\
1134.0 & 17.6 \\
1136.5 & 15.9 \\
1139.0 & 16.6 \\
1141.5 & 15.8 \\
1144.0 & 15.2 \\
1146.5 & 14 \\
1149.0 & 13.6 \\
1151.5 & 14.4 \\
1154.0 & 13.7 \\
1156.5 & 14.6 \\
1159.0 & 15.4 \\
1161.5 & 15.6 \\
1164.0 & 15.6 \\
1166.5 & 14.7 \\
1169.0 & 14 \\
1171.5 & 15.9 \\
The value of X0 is 1139.0 km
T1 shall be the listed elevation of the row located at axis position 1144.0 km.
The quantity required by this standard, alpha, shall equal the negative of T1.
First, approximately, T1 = 15.2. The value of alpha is -15.2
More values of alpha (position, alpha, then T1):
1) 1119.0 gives -17.5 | 17.5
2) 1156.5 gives -14.6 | 14.6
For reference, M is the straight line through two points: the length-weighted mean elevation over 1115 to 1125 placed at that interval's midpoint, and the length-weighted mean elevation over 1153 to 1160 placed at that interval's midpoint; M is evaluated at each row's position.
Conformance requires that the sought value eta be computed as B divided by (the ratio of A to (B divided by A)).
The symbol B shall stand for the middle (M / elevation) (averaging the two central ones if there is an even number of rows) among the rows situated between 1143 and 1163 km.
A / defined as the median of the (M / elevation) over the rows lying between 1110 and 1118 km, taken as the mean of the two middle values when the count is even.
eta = 1.09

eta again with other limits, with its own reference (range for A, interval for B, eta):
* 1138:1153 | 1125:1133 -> 0.91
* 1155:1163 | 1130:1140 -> 1.02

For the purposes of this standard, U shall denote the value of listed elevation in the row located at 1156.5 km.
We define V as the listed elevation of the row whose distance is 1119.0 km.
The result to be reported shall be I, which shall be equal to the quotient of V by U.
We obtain 1.20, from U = 14.6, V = 17.5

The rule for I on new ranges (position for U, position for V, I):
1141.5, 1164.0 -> 0.99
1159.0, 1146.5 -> 0.91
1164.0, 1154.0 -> 0.88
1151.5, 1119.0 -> 1.22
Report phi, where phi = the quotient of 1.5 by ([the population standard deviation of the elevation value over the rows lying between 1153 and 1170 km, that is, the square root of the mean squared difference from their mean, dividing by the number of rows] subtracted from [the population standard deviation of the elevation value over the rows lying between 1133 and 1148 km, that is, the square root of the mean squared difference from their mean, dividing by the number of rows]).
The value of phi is 4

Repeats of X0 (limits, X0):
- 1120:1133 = 1126.5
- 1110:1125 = 1111.5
